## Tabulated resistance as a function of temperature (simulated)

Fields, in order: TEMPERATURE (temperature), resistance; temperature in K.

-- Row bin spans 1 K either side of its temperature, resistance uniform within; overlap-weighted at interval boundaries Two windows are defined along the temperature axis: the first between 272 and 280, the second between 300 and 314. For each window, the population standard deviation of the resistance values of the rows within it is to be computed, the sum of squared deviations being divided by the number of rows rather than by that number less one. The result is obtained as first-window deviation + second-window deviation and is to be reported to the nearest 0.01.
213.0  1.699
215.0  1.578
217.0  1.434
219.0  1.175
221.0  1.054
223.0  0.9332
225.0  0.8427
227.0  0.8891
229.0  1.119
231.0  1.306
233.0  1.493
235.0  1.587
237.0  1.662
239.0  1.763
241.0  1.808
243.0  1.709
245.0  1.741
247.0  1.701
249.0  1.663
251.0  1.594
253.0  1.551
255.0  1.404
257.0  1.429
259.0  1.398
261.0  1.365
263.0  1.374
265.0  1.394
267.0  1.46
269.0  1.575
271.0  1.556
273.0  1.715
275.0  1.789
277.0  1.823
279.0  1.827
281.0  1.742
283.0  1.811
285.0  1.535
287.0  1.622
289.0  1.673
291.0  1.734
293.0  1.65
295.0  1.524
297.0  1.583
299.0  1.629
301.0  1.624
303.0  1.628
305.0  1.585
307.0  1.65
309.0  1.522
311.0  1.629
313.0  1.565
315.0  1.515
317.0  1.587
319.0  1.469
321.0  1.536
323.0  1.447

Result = 0.09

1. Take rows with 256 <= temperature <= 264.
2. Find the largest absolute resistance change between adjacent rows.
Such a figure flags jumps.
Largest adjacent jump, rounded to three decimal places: 0.033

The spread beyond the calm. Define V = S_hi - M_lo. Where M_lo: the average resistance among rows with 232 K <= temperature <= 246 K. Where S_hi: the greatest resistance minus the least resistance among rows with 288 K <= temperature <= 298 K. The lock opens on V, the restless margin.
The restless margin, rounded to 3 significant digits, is -1.47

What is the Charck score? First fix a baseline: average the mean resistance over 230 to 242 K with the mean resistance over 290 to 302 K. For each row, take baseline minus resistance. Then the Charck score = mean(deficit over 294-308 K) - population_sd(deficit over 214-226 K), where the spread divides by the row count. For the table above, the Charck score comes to -0.252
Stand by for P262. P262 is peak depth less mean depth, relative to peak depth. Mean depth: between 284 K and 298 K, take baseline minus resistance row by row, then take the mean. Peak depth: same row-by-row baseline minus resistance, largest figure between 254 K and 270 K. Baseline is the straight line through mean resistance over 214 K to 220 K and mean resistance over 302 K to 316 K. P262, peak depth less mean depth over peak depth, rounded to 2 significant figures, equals 1.6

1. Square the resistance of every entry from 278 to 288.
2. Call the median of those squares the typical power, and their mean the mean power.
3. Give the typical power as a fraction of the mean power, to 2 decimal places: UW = 1.04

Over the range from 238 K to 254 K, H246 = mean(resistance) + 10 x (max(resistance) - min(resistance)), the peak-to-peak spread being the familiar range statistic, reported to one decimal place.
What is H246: 4.3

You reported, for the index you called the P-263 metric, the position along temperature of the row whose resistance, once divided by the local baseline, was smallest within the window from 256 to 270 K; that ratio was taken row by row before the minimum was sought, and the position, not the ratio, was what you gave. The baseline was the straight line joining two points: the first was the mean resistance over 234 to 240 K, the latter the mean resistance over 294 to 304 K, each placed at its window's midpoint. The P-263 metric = 261.0 K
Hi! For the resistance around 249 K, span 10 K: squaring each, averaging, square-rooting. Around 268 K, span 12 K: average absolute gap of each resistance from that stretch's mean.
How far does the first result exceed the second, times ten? 15.5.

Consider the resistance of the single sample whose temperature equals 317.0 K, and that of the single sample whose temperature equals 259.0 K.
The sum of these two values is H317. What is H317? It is 3.0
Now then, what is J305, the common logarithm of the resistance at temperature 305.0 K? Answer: 0.200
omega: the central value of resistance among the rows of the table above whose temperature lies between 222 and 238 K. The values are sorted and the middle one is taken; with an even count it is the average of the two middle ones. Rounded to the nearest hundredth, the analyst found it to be 1.21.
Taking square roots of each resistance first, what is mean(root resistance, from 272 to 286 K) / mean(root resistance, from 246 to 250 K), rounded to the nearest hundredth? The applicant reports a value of 1.02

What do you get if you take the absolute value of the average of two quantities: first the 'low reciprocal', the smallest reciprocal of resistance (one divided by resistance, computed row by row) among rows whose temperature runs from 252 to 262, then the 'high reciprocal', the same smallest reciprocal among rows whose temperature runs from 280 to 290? 0.598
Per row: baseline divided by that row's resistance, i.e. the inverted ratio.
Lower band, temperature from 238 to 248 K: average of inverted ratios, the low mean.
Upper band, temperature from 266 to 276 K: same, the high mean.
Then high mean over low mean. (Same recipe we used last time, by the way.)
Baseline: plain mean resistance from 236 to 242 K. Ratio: 1.08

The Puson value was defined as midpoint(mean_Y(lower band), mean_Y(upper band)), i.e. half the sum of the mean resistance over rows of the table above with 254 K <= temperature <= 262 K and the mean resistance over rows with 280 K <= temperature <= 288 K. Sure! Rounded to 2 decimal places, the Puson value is 1.54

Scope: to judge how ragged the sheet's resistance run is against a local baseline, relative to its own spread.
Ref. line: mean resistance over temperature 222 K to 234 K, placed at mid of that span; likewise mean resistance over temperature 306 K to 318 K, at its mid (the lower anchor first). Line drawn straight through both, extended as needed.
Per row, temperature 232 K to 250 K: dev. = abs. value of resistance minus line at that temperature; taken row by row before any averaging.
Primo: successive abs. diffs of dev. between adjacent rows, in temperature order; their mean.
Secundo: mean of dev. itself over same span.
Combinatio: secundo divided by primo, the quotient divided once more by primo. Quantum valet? 130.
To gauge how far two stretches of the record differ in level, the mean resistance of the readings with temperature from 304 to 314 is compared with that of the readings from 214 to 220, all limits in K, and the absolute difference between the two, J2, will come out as 0.19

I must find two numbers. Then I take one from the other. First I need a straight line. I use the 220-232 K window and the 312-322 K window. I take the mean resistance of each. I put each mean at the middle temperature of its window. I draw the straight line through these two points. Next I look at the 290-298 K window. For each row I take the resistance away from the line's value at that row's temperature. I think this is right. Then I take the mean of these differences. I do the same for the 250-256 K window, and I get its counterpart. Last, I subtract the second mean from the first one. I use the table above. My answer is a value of 0.12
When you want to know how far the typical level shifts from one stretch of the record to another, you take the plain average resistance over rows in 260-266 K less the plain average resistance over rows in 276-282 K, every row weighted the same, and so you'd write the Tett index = -0.42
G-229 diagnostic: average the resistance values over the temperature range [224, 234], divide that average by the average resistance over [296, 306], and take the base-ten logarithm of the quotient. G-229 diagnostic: -0.15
